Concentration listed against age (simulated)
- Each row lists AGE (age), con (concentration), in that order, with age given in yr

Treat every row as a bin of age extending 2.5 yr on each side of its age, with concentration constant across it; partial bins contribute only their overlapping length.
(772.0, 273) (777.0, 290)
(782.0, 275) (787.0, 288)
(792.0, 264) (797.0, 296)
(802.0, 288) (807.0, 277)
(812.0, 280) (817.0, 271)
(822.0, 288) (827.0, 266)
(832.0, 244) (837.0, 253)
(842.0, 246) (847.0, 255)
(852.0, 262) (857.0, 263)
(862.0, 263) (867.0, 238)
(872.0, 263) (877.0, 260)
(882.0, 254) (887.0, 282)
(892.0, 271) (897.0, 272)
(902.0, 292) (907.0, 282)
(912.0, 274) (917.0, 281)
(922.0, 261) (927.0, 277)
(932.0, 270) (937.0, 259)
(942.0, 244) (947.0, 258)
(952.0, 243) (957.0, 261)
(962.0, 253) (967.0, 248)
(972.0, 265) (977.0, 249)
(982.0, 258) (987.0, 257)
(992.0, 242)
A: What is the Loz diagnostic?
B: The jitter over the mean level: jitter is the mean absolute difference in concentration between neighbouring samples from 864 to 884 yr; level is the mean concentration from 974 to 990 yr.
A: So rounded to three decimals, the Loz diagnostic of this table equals 0.045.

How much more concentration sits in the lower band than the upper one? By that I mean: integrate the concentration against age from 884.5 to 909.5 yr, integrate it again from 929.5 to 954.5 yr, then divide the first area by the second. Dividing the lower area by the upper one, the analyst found 1.10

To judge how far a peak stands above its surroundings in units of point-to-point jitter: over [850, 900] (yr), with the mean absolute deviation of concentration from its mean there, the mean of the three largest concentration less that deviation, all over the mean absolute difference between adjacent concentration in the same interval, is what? 24.1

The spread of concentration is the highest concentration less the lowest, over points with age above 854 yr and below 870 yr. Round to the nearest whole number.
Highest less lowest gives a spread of 25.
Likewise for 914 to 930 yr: 20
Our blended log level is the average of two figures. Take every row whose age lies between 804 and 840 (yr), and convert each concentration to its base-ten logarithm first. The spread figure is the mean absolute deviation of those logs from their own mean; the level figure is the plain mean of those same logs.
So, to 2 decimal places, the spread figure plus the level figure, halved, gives 1.22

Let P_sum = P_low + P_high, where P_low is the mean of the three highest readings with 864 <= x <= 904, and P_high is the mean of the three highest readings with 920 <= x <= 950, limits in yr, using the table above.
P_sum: 551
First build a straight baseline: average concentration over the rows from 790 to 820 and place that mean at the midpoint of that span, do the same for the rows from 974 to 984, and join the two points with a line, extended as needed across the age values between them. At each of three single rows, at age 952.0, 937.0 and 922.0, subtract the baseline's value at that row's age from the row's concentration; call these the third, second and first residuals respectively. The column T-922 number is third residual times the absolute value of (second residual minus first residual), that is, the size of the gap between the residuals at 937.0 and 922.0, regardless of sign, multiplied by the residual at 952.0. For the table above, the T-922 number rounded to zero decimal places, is -3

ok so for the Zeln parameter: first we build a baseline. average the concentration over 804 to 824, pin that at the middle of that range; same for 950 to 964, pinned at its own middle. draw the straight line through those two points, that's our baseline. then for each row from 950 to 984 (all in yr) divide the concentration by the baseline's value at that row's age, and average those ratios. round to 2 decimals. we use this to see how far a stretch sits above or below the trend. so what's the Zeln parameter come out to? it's 1.01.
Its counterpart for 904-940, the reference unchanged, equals 1.05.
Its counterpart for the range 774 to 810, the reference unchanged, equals 1.00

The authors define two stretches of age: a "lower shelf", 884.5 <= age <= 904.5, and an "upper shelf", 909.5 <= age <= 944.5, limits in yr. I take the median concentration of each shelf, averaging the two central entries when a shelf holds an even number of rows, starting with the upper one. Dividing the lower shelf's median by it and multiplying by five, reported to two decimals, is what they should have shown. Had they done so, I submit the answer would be 5.13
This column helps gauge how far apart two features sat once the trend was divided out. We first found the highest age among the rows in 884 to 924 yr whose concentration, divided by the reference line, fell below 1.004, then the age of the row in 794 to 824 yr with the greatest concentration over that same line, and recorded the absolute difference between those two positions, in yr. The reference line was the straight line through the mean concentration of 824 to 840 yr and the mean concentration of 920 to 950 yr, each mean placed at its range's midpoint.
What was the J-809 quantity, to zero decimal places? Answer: 125 yr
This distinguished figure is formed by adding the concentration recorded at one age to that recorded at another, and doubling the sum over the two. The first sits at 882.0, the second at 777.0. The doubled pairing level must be 1088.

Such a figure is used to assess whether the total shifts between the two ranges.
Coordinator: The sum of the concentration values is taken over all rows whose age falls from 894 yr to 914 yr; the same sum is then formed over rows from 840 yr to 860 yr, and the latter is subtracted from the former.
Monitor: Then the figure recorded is 94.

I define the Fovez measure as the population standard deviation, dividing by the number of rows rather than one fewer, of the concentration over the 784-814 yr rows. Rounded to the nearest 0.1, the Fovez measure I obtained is 10.2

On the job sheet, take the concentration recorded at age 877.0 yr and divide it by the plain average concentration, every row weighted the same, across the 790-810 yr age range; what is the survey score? 0.92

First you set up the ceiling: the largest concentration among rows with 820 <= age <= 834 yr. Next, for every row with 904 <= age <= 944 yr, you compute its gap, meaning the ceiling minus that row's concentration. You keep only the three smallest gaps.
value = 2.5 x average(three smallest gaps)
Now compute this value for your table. 20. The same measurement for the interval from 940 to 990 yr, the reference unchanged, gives 67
